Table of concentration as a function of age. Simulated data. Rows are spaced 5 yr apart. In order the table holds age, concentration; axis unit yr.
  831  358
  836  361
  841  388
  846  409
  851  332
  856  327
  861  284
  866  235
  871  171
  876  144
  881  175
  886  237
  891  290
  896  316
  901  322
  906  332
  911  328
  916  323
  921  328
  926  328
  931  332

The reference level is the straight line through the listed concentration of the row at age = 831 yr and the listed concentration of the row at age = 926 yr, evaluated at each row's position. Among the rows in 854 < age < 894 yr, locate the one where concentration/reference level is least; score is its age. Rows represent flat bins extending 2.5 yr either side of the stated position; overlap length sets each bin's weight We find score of 876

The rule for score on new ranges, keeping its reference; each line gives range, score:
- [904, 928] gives 916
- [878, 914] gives 881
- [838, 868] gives 866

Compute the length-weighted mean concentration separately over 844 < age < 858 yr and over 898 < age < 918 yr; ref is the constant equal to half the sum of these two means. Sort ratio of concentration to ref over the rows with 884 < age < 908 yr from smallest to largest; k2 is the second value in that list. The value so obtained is 0.85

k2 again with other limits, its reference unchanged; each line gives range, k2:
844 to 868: 0.83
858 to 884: 0.50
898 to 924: 0.95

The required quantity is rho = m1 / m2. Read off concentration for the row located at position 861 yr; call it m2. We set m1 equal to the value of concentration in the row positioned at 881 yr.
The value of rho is 0.62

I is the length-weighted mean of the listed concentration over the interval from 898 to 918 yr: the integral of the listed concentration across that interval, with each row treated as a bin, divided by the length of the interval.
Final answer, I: 326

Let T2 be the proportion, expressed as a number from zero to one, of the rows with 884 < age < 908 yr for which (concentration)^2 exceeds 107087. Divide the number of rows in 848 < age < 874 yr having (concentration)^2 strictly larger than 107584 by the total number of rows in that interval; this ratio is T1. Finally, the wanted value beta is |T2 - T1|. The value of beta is 0.0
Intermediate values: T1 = 0.20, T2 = 0.2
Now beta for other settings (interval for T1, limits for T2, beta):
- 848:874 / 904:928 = 0.6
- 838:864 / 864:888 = 0.6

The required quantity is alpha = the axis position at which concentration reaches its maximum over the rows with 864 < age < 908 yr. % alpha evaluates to 906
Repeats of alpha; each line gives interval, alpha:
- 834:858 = 846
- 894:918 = 906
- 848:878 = 851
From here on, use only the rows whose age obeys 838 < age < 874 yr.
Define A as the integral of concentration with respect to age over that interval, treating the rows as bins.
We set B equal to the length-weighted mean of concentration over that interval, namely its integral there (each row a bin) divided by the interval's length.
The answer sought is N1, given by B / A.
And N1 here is 0.03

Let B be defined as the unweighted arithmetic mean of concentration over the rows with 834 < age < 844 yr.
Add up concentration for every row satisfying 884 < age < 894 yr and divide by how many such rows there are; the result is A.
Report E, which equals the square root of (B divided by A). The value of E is 1.19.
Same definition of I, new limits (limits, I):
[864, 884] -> 181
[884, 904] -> 294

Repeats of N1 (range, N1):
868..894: 0.04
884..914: 0.03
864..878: 0.07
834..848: 0.07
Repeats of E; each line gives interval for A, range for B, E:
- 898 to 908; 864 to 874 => 0.79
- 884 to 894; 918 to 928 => 1.12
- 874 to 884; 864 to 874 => 1.13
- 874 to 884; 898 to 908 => 1.43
